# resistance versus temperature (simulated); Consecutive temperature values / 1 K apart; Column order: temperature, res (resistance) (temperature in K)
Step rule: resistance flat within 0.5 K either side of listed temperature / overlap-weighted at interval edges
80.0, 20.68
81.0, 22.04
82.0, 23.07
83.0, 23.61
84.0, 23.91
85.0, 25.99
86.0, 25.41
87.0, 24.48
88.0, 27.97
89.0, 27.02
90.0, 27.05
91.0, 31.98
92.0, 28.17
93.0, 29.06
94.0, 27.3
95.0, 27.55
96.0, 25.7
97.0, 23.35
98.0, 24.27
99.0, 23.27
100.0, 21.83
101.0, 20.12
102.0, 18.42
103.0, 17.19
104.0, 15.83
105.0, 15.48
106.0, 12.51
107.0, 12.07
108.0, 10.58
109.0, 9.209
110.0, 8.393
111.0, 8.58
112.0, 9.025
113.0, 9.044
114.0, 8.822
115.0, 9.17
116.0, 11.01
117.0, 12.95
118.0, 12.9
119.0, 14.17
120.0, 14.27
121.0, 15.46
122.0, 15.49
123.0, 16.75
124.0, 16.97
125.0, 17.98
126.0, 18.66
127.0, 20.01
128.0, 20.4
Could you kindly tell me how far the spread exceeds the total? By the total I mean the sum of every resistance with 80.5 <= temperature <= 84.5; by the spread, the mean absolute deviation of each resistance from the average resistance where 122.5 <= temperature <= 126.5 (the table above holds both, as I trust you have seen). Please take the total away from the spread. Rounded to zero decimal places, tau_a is -92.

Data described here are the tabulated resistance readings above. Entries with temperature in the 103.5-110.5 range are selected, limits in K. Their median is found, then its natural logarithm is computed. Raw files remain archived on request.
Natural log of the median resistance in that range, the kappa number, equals 2.5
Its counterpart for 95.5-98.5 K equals 3.2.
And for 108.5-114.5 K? 2.2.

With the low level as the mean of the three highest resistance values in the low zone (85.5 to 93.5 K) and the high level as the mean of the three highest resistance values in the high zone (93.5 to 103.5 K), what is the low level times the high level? 798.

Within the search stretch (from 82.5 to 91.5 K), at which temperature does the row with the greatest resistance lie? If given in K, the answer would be 91.0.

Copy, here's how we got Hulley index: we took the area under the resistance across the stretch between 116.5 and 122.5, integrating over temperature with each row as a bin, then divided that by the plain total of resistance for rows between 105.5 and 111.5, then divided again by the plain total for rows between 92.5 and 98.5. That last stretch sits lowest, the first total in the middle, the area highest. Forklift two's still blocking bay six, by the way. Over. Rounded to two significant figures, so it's 0.0088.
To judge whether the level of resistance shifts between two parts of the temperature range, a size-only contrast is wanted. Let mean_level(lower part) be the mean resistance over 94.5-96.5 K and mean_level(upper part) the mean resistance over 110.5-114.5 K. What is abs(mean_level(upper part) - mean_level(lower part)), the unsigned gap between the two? 18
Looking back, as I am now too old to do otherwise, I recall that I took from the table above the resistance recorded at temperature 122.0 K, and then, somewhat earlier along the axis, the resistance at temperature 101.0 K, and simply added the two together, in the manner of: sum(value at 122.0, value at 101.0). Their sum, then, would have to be 36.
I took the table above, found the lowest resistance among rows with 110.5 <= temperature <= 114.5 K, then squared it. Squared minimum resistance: 74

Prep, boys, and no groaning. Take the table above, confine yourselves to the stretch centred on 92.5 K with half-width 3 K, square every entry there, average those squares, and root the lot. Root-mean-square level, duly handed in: 29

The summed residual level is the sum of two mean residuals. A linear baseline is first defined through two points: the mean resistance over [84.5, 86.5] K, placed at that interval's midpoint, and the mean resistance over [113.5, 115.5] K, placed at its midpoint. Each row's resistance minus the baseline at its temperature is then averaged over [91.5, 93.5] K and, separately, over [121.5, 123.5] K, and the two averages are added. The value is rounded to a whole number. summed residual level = 19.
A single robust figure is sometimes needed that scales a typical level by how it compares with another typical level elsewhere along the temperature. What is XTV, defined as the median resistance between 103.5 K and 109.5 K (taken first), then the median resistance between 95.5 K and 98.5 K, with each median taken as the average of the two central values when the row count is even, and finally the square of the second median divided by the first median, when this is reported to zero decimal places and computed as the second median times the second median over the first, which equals 48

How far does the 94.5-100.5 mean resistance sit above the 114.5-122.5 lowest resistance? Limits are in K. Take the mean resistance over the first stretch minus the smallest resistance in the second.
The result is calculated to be 15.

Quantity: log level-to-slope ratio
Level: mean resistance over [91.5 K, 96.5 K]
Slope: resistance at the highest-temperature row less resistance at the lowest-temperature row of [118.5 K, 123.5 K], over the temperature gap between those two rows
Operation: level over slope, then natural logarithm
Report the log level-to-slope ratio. 3.75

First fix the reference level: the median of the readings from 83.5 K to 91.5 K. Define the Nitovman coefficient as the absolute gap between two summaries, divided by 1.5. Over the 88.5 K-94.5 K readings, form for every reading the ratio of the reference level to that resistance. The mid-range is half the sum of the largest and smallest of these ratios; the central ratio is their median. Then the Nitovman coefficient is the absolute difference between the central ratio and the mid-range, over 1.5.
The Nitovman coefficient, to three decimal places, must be 0.034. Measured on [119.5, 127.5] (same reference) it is 0.013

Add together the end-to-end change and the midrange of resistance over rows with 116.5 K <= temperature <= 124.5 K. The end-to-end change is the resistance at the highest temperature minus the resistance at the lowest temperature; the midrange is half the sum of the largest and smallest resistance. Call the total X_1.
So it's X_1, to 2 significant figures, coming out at 19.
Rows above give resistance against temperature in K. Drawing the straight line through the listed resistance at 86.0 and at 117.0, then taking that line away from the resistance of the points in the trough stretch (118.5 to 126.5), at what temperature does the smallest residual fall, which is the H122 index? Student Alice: 119.0 K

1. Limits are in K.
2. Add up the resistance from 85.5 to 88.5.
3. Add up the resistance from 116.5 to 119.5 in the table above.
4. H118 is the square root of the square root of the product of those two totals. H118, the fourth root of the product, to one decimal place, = 7.5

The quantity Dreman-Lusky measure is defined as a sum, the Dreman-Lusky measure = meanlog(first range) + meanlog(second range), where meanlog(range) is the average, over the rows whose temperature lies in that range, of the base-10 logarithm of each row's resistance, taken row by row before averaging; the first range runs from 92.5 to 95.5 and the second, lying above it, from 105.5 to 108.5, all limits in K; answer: 2.51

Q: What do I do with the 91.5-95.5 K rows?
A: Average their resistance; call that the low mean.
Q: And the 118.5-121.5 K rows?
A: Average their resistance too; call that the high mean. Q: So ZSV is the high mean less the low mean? -13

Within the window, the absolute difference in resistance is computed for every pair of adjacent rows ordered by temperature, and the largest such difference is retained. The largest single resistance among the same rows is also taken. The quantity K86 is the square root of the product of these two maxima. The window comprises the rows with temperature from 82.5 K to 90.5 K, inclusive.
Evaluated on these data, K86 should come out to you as 10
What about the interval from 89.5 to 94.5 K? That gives 13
